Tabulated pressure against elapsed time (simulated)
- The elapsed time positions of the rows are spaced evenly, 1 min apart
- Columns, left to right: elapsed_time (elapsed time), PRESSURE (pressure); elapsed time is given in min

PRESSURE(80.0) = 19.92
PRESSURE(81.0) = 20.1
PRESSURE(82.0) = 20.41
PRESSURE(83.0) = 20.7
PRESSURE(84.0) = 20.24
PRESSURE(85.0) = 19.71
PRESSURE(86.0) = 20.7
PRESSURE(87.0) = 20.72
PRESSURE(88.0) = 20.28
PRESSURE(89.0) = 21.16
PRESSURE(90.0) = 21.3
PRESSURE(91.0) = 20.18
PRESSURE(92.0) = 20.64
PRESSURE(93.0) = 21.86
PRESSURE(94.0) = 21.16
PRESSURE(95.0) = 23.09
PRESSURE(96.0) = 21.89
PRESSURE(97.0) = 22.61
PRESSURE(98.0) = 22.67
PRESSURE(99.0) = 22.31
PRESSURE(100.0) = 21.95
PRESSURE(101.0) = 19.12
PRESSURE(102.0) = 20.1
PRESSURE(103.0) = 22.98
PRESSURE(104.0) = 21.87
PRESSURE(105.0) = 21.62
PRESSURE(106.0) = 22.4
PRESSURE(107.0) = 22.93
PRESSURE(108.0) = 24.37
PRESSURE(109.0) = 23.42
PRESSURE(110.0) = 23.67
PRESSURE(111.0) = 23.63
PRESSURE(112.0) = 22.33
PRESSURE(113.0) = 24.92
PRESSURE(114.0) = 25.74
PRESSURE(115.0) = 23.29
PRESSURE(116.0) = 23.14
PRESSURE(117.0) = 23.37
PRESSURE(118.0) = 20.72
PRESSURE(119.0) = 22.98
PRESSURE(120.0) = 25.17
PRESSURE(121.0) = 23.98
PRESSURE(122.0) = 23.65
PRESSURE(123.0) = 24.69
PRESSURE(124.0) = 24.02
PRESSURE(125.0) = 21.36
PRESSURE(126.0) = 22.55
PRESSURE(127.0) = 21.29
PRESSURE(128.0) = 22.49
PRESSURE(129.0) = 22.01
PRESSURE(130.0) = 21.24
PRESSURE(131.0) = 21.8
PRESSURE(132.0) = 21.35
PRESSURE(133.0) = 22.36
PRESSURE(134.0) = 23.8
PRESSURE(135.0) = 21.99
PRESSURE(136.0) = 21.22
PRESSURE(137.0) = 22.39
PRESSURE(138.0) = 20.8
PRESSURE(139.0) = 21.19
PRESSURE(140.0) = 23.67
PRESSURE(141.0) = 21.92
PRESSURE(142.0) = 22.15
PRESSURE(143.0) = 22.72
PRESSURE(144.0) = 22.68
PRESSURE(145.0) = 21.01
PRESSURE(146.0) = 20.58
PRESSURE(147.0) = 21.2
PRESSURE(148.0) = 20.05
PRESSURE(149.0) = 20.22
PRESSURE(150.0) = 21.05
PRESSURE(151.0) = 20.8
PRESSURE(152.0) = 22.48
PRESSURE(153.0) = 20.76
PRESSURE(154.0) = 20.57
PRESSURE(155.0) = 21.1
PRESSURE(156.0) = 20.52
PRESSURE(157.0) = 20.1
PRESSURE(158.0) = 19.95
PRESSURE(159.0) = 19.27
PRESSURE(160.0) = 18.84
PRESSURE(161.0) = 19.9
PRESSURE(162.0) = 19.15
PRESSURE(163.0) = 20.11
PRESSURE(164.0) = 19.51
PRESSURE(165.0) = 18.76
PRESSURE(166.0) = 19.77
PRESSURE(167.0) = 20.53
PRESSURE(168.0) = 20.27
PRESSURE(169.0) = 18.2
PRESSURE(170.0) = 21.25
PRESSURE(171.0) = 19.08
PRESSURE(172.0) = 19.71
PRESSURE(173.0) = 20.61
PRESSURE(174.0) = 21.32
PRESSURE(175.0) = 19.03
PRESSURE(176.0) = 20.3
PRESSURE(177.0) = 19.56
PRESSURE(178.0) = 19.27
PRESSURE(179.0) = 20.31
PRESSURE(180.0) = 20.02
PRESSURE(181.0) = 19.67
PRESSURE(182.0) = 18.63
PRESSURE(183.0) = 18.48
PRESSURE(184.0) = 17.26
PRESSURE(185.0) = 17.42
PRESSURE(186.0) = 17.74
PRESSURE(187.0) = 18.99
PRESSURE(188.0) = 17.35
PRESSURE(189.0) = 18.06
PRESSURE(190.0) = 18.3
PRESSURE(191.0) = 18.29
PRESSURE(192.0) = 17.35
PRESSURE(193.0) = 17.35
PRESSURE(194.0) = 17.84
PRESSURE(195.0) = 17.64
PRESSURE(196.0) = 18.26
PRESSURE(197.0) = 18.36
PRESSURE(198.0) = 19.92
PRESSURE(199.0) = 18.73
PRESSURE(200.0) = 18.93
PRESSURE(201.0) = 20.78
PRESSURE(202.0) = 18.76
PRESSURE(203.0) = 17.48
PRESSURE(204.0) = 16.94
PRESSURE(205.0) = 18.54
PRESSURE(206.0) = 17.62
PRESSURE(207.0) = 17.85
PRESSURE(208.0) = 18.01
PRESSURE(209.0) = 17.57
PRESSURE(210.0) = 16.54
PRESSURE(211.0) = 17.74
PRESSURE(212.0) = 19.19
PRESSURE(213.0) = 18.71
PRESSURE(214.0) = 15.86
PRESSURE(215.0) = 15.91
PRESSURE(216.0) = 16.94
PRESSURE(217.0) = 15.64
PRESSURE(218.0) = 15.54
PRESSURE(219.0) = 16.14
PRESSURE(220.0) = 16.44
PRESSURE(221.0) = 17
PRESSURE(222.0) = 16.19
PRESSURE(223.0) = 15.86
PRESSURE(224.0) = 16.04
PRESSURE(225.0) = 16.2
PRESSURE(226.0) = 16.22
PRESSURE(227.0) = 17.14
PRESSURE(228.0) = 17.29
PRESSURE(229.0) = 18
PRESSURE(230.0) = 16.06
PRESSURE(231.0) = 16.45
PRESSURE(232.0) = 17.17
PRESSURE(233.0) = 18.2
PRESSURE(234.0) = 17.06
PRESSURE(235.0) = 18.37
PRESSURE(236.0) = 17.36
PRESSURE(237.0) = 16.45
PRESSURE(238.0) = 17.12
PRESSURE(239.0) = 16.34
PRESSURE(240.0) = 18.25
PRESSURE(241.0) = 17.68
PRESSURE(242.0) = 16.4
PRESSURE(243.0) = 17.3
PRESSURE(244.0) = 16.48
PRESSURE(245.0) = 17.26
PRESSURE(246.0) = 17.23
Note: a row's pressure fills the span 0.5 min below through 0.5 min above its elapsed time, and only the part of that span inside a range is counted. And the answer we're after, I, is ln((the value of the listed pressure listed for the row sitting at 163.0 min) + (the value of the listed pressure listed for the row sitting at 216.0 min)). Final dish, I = 3.612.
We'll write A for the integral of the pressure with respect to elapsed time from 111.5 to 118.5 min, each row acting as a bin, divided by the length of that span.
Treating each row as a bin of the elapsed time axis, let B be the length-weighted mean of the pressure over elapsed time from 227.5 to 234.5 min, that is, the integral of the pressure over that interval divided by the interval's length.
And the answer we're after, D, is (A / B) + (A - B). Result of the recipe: 7.5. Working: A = 23.4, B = 17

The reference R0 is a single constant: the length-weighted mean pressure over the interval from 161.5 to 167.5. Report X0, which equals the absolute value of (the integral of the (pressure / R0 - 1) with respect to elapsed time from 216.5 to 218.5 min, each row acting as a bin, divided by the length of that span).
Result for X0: 0.21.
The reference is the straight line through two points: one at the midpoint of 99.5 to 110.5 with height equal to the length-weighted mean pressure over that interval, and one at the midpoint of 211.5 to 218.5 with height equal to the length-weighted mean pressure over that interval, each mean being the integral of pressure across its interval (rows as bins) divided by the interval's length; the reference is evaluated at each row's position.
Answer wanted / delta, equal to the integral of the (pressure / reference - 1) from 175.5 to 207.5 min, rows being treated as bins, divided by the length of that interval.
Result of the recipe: 0.029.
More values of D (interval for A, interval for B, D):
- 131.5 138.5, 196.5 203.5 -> 4.2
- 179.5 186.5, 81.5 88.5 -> -1.0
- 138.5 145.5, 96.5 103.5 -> 1.5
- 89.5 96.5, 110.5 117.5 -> -1.4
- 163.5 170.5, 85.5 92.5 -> 0.0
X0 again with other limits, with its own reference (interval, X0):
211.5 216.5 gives 0.12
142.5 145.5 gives 0.13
